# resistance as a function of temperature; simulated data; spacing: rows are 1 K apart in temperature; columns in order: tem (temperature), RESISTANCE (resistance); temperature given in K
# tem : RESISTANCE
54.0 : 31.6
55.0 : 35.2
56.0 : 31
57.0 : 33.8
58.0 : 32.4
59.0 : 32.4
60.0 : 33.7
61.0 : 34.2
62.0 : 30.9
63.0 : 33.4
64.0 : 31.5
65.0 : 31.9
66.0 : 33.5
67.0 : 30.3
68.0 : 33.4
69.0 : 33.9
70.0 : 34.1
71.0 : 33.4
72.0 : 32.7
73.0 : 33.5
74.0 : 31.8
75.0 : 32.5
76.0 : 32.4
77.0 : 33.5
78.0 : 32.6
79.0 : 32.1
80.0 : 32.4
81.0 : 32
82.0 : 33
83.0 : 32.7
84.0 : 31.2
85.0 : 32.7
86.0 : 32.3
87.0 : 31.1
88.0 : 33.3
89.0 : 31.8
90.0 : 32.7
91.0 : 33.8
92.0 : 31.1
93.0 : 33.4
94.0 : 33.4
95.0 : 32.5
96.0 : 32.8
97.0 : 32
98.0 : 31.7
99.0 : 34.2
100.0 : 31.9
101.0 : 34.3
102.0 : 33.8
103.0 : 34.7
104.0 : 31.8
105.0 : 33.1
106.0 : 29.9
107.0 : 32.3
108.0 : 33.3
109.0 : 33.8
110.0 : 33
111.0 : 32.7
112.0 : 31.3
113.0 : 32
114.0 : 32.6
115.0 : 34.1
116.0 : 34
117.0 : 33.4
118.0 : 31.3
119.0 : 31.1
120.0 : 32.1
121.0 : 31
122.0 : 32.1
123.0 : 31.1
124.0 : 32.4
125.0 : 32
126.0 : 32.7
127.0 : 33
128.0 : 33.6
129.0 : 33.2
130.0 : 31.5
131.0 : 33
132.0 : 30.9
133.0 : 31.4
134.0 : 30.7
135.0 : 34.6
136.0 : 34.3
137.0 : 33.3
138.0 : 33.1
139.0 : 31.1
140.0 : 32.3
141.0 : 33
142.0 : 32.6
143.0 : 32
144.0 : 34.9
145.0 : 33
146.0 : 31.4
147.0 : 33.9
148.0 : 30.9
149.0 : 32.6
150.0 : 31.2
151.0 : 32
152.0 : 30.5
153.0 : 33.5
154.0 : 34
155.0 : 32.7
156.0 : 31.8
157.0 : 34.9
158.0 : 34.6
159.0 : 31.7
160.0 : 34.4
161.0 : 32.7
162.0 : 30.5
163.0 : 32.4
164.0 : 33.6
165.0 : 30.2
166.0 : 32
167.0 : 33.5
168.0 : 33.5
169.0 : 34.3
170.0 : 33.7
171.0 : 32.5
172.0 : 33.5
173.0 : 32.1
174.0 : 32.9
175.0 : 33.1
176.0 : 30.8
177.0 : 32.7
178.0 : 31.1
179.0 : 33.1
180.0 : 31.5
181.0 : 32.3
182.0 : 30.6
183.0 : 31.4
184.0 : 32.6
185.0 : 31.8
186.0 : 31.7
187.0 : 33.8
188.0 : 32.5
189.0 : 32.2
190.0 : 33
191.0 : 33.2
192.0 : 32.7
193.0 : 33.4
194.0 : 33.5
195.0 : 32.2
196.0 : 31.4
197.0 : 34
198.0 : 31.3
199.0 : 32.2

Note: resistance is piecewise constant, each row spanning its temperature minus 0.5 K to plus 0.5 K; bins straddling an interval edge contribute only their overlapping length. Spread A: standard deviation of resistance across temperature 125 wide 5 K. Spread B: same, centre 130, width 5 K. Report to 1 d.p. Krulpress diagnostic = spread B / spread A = 1.6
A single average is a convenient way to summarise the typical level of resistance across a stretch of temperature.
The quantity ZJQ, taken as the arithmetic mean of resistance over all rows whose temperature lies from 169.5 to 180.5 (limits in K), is 32.5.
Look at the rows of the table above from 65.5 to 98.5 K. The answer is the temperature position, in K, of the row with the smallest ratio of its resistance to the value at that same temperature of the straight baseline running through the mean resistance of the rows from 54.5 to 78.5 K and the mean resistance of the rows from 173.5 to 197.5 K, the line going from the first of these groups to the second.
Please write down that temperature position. 67.0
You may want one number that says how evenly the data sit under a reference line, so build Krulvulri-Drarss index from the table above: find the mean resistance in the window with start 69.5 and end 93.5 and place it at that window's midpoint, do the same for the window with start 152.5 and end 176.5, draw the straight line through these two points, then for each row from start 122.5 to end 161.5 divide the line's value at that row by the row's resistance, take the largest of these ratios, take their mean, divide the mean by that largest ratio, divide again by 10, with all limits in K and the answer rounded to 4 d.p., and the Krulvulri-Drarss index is 0.0935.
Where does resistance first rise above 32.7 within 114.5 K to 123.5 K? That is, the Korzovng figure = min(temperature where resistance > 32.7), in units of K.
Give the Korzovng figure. 115.0 K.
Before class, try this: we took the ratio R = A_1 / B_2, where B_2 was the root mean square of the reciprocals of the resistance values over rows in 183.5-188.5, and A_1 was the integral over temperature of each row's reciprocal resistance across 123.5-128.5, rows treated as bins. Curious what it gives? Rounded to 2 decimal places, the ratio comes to 4.96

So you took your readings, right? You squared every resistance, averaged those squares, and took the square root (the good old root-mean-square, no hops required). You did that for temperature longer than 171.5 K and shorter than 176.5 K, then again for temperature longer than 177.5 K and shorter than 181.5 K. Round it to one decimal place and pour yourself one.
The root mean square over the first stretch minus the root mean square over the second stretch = 0.5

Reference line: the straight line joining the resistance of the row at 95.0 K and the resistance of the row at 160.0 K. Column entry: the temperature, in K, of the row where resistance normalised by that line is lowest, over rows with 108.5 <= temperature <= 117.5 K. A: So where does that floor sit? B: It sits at 112.0 K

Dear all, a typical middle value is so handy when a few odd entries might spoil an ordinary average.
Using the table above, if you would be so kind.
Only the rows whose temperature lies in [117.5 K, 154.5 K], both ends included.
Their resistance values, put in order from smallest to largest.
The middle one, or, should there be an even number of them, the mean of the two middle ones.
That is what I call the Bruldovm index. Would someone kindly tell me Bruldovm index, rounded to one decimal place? 32.3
